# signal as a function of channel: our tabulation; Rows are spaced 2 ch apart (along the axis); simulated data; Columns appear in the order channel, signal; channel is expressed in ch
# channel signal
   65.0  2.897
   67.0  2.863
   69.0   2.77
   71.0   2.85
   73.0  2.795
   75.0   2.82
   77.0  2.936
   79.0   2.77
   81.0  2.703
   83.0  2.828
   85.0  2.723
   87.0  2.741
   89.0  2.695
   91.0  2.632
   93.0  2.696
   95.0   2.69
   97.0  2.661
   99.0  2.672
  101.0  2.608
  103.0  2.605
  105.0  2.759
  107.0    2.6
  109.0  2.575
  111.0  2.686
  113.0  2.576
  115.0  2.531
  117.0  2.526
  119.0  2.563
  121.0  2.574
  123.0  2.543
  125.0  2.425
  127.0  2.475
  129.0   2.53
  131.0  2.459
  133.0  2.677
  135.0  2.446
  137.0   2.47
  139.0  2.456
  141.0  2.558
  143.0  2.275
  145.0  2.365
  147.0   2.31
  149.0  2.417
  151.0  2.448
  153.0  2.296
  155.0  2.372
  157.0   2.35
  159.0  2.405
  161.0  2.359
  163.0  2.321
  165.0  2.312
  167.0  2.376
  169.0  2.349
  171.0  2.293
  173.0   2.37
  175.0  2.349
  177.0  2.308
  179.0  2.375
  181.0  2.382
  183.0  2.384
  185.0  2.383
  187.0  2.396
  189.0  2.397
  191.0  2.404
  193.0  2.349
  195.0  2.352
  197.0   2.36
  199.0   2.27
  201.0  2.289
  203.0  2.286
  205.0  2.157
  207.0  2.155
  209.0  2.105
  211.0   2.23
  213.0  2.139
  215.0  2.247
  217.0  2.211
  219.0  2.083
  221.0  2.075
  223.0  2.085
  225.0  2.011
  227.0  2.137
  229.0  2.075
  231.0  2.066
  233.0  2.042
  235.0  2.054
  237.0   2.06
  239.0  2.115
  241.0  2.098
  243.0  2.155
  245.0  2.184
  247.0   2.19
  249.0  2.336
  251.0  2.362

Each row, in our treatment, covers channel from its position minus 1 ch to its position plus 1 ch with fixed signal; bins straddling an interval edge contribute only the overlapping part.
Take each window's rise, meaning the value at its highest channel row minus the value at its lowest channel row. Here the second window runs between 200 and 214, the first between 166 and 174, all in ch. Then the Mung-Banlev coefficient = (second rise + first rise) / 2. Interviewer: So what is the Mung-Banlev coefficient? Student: -0.078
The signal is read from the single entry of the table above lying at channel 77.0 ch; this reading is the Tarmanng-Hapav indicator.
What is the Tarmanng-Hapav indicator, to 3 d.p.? 2.936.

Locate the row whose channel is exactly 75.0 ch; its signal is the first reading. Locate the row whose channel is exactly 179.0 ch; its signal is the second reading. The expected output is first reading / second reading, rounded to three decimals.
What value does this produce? 1.187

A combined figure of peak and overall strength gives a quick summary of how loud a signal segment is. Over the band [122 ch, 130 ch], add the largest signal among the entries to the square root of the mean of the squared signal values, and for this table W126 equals 5.04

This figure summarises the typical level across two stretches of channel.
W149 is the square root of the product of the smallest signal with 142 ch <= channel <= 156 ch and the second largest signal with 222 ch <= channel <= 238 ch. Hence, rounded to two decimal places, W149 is 2.18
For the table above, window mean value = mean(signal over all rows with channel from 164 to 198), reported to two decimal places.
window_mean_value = 2.36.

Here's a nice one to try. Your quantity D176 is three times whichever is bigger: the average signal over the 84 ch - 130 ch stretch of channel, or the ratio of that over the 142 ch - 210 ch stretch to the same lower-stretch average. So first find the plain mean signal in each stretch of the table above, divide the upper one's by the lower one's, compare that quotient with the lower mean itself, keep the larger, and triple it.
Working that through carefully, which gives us 7.8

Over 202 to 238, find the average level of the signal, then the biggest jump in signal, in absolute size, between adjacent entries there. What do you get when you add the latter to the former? 2.25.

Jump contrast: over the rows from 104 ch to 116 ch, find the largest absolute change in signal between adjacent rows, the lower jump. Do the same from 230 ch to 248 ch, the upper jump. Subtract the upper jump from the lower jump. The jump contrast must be 0.10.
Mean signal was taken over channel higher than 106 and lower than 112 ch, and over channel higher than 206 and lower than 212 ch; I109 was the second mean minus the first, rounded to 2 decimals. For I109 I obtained -0.46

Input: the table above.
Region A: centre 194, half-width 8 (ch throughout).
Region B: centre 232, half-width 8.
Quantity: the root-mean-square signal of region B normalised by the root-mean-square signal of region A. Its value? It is 0.88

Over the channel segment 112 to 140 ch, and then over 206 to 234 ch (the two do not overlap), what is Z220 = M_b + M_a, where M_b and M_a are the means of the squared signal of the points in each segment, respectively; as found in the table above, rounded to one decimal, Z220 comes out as 10.8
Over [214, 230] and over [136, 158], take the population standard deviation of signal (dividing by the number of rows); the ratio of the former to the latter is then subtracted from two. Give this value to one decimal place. 1.1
